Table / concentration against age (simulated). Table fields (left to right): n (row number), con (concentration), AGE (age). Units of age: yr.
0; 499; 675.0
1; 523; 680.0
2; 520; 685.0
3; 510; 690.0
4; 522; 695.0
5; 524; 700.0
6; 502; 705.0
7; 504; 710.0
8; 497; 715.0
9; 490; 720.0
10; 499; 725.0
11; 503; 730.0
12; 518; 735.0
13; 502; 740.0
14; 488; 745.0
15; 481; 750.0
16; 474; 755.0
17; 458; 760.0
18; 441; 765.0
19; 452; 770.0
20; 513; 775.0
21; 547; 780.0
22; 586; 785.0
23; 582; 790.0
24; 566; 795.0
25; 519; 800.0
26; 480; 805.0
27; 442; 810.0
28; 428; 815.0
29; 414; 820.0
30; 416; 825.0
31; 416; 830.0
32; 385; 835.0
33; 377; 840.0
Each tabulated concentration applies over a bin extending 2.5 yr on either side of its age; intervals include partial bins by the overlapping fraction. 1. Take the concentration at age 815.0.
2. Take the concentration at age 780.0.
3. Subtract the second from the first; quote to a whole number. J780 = -119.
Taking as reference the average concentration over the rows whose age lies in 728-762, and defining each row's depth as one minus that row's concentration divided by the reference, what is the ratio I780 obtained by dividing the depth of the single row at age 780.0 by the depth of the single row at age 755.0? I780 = -4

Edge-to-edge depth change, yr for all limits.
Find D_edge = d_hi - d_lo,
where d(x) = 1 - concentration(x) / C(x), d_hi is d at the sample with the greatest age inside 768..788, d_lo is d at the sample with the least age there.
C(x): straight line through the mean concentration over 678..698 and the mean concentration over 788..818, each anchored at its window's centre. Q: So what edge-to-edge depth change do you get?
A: -0.27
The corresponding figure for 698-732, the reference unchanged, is 0.03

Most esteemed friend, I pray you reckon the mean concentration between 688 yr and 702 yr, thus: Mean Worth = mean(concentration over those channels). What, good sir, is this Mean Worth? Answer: 519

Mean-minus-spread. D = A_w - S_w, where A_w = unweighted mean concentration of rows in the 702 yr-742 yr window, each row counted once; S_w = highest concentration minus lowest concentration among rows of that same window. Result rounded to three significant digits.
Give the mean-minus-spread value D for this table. 474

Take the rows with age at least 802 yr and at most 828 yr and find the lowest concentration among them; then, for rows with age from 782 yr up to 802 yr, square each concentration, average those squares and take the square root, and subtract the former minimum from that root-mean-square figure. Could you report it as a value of 150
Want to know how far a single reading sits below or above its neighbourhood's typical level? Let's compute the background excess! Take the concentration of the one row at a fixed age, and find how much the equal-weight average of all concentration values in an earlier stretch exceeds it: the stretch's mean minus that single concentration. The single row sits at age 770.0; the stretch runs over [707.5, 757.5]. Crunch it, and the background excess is 44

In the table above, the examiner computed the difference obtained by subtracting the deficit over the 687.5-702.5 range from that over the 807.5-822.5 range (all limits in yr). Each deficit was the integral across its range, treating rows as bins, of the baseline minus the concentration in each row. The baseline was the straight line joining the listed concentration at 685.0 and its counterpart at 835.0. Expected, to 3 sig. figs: -260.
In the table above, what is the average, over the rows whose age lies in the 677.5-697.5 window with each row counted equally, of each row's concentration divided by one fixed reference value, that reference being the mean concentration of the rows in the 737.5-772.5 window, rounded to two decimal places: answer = 1.10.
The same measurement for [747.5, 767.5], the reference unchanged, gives 0.98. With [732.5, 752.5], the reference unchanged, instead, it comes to 1.06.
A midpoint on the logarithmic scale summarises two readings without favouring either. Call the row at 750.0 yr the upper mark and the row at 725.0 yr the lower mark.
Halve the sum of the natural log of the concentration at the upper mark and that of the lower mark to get 6.19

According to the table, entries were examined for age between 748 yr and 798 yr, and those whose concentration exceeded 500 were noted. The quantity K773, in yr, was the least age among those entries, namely 775.0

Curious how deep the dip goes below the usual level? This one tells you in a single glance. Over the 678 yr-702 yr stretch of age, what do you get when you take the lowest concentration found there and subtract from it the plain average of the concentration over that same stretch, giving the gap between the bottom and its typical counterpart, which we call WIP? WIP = -10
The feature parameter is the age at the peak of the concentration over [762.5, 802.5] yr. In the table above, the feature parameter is 785.0 yr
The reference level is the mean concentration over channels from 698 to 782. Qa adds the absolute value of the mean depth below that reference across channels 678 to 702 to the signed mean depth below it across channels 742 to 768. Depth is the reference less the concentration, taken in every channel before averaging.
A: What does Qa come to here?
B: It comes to 51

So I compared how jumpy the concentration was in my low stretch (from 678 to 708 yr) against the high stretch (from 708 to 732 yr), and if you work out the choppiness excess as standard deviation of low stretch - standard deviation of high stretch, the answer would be 3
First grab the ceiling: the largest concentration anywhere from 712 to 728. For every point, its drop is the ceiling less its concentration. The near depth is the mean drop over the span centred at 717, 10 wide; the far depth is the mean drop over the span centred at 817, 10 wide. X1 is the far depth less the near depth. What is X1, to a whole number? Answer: 72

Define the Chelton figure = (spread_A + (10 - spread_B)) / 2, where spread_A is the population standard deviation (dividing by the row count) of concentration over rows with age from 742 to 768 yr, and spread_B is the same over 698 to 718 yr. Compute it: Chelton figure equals 8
